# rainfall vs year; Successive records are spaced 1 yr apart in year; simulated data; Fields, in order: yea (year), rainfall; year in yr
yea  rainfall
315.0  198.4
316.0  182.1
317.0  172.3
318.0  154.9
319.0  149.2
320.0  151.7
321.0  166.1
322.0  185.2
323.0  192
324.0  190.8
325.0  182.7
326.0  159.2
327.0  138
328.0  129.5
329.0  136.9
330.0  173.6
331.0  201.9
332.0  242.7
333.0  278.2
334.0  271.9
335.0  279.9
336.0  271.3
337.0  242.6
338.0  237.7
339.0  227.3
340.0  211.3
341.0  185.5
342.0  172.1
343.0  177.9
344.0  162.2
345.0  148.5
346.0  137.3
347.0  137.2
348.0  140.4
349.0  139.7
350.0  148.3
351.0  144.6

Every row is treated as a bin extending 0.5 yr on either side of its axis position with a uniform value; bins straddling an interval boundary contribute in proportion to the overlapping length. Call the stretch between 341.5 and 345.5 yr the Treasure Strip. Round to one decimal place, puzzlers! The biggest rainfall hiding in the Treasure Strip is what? 177.9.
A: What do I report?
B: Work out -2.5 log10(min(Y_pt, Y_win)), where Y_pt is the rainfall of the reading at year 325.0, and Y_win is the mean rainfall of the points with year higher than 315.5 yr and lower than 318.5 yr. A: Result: -5.57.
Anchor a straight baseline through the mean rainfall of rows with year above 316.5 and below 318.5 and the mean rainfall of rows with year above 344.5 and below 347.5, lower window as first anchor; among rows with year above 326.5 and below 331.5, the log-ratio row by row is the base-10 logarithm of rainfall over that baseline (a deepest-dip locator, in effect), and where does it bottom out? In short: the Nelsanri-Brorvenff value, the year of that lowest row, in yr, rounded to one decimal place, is 328.0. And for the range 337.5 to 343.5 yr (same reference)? 342.0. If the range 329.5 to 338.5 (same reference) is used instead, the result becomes 330.0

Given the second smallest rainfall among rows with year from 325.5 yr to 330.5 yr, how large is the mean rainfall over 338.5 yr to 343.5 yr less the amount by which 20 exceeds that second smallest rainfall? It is 312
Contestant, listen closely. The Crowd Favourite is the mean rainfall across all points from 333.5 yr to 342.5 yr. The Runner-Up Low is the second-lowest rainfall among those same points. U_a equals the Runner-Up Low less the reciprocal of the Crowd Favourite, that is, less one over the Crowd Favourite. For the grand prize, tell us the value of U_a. 185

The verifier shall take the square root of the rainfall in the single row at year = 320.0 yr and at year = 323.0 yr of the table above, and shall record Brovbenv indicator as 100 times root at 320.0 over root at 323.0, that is 89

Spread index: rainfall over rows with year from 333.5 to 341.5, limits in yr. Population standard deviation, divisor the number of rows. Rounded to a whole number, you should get 31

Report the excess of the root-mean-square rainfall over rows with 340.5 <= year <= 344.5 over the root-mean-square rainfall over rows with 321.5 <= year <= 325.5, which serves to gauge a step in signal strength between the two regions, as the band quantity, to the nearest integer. -13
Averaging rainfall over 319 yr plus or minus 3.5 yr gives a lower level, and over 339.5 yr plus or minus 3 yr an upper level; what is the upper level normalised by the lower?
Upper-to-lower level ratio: 1.28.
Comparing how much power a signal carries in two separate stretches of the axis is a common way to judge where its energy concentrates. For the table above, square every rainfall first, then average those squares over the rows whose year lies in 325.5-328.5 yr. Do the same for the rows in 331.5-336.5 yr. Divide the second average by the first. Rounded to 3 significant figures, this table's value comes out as 3.55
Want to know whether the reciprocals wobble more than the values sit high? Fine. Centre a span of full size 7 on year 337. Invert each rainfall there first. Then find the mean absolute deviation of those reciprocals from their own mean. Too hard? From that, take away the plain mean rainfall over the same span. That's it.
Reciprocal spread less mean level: -249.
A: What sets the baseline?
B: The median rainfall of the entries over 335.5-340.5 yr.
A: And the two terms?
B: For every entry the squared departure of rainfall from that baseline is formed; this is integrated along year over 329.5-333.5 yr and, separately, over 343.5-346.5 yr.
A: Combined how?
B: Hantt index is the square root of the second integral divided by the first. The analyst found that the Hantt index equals 1.8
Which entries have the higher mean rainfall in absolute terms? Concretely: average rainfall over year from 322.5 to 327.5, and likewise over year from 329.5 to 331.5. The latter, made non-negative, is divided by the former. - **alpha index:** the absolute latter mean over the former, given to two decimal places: 1.09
